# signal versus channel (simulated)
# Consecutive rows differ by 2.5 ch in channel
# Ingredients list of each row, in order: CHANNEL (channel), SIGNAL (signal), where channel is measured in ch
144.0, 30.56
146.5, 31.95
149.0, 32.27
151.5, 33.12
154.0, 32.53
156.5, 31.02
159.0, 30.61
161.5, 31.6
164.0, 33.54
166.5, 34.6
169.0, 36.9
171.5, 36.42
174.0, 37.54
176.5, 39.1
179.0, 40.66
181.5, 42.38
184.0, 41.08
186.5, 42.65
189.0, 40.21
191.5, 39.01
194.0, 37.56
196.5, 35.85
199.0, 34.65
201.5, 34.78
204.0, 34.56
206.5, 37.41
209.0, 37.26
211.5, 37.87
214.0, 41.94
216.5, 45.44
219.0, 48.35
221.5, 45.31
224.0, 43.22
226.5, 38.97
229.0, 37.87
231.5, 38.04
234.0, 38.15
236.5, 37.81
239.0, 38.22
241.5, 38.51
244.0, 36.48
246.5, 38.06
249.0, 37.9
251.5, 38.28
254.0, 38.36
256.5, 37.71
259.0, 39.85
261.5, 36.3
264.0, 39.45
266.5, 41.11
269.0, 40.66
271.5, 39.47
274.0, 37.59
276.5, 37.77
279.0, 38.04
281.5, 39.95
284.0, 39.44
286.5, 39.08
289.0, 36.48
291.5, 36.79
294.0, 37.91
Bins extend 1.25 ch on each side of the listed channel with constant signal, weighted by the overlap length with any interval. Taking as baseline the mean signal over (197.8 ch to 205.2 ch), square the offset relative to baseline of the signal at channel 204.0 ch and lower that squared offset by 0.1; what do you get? 0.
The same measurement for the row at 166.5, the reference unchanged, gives 0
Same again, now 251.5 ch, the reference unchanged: 13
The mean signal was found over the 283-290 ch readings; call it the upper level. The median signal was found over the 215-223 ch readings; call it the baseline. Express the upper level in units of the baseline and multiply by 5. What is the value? 4.2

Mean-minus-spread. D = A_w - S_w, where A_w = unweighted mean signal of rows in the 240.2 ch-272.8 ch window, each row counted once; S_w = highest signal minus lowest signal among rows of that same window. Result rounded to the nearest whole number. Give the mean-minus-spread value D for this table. 34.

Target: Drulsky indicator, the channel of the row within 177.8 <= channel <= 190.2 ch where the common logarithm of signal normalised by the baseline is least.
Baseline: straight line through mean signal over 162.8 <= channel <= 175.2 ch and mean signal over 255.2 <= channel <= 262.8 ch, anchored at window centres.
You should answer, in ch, 189.0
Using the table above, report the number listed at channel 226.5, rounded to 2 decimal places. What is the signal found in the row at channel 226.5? 38.97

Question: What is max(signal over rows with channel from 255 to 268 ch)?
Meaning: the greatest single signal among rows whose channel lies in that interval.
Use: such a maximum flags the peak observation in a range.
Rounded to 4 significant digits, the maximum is 41.11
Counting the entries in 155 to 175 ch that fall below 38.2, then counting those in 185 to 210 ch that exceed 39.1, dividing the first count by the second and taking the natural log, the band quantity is 1.4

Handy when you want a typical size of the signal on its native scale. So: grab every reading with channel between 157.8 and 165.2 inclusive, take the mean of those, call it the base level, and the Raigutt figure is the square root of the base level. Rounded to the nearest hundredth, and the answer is 5.65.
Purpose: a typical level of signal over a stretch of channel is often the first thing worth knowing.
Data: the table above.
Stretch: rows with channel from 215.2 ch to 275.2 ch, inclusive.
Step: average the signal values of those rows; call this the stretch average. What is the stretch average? 40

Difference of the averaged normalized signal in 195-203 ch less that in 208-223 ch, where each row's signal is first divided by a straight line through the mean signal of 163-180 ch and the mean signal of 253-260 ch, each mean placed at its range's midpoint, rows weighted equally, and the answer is -0.19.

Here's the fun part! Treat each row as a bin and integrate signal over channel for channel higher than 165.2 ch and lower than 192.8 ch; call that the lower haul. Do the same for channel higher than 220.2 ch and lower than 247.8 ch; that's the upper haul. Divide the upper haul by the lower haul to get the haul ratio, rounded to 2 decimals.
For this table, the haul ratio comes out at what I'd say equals 1.00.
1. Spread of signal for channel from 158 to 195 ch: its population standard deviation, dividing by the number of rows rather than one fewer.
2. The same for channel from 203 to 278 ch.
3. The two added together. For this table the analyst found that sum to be 6.5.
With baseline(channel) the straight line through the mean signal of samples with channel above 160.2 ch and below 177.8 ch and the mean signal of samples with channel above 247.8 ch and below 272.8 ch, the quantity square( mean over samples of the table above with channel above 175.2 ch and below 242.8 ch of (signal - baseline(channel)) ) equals 6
